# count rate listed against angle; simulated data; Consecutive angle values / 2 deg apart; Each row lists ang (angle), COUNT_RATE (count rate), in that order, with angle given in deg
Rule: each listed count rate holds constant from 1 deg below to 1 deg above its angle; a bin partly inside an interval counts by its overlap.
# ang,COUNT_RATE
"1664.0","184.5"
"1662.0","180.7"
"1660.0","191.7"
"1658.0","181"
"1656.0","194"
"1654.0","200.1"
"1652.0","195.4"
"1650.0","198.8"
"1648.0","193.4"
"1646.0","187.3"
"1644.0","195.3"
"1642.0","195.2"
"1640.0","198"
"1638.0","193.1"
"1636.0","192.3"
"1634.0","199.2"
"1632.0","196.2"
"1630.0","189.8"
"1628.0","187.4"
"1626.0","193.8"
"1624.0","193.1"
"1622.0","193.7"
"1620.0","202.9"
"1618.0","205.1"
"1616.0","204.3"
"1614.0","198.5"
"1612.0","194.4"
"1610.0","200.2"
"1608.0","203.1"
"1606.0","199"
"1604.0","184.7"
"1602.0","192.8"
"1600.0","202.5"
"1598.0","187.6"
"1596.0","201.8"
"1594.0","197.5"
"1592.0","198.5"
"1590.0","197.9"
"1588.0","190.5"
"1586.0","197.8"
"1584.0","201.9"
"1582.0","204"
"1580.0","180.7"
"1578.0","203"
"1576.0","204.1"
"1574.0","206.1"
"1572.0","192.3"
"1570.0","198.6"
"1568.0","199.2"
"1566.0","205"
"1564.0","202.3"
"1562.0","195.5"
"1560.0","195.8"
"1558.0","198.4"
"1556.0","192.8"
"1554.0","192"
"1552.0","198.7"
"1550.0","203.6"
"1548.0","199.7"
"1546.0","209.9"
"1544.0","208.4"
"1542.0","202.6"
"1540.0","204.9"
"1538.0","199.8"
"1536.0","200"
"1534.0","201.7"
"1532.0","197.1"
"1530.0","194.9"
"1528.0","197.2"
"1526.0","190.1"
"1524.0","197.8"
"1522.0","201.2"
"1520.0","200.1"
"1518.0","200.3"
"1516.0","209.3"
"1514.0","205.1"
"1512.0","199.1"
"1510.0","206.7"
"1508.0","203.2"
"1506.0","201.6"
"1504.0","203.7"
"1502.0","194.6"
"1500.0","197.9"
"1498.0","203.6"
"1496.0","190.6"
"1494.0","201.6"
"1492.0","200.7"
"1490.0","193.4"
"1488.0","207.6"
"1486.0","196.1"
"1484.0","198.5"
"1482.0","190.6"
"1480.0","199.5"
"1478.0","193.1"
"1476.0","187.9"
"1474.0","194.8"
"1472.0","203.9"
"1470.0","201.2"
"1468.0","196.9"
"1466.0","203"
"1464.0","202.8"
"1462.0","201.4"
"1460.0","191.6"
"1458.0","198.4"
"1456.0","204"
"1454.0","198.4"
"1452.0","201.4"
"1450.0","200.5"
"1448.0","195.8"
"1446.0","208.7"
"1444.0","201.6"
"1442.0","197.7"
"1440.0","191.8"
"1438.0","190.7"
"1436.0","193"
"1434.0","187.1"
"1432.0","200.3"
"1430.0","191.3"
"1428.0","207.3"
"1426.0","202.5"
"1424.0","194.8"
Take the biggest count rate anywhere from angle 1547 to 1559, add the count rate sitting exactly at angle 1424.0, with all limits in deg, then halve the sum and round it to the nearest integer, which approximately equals 199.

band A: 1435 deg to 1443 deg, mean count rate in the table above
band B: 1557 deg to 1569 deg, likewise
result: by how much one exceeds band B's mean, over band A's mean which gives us -1.03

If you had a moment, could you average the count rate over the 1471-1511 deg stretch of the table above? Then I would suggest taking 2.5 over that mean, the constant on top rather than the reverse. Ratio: 0.0126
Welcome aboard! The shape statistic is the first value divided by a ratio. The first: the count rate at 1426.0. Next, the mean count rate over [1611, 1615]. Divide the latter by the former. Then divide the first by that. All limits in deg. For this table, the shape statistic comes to 209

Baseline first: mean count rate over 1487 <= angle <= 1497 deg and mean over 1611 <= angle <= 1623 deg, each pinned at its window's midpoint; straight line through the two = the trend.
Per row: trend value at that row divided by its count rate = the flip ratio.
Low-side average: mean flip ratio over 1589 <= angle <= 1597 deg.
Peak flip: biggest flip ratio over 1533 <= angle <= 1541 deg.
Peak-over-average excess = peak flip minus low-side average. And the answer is -0.01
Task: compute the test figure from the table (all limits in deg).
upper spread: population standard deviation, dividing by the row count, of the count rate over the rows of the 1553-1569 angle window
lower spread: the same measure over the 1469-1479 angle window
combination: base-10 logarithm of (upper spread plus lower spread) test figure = 1.00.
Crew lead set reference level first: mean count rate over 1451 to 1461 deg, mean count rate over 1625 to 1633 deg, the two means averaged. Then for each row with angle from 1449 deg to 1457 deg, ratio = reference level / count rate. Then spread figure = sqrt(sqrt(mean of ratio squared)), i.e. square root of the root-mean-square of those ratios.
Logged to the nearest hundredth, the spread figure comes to 0.99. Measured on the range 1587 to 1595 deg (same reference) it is 1.00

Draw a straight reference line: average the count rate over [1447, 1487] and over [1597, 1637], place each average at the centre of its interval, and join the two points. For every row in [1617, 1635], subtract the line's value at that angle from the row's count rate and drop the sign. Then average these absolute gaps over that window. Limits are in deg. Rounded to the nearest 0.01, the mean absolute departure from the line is 4.61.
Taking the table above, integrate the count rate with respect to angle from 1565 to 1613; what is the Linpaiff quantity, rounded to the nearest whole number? 9486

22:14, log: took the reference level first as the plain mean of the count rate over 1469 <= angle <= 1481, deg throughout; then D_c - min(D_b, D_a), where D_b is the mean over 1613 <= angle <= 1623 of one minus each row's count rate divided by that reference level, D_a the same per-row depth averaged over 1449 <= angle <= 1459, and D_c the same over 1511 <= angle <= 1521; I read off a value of -0.010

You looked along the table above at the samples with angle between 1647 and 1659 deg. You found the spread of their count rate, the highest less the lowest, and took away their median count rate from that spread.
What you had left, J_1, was -176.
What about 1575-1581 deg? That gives -180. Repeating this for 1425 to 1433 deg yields -185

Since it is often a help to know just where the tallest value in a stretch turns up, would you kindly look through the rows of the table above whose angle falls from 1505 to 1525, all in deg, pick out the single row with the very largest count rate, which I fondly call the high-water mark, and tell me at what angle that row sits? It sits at 1516.0 deg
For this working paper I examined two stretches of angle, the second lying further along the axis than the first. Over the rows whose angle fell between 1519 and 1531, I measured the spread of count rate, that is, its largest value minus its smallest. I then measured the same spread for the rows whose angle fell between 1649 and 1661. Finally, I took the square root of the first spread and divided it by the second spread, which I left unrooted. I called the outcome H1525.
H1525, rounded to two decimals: 0.17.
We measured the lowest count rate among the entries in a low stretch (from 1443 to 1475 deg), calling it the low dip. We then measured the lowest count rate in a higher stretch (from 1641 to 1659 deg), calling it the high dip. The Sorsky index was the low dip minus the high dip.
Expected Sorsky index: 11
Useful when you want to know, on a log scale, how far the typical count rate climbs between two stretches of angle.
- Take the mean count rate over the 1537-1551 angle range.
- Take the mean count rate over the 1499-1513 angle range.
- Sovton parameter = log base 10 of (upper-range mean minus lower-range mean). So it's 0.50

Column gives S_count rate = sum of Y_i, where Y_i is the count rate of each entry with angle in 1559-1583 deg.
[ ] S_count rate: 2387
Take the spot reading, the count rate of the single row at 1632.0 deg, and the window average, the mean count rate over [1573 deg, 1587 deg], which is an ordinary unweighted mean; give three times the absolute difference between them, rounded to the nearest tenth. 10.4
